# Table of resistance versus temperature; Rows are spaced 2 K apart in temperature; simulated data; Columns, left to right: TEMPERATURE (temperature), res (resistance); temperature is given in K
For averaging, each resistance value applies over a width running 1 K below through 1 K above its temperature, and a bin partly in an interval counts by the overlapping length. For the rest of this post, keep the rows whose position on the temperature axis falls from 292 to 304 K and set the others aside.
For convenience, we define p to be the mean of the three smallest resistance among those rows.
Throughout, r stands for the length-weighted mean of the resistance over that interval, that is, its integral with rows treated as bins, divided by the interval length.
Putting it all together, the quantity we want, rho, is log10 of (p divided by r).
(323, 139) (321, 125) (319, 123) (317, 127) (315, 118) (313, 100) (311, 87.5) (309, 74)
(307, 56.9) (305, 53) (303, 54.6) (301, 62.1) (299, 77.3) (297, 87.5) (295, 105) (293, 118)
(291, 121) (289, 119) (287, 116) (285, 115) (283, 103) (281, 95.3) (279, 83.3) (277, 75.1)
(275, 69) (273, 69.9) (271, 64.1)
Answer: -0.114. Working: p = 65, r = 84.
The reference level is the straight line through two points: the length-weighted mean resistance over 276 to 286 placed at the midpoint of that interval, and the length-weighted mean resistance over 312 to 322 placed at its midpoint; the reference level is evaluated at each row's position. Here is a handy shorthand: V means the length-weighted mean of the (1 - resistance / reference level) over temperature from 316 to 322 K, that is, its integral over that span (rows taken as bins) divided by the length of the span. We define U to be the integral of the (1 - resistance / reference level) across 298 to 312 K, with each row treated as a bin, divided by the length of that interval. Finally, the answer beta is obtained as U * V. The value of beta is -0.02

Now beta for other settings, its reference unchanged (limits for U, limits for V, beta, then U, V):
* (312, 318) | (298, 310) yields 0.01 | 0.02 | 0.43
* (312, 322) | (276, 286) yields 0.00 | 0.00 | 0.00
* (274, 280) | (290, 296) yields -0.02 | 0.17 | -0.12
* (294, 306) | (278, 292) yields -0.03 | 0.31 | -0.11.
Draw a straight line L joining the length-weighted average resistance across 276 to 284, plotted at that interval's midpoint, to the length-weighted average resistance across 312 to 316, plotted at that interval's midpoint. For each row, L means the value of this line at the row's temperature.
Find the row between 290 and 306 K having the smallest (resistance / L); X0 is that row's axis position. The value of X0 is 305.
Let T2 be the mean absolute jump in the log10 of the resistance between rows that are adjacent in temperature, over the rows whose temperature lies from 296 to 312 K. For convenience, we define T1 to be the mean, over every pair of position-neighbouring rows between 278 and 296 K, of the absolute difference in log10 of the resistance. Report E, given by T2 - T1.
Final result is 0.034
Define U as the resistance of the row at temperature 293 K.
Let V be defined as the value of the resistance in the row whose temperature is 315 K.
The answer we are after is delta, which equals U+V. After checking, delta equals 236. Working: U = 118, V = 118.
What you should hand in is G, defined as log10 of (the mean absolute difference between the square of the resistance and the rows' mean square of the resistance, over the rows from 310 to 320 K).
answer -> 3.48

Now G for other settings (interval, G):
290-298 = 3.39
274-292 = 3.51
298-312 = 3.19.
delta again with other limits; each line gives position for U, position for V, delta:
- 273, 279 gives 153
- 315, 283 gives 221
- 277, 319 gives 198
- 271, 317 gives 191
